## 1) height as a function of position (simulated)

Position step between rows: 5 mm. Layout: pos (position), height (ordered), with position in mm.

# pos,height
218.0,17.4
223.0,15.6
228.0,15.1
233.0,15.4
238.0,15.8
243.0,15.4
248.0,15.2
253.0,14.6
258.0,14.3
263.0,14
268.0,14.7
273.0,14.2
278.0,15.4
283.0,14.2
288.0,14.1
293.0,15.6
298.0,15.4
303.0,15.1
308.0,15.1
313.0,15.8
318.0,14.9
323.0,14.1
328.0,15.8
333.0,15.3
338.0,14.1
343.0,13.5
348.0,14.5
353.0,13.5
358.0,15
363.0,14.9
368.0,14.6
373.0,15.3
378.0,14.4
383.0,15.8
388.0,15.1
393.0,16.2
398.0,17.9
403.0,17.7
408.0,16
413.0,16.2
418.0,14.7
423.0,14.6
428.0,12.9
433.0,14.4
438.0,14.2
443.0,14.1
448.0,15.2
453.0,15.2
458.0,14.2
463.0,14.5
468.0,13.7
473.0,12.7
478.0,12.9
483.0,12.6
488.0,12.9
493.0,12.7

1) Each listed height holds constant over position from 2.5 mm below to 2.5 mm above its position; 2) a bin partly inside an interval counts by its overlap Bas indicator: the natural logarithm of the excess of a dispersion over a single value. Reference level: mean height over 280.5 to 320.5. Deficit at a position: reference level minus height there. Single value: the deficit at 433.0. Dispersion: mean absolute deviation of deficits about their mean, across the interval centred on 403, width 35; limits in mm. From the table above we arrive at -1.4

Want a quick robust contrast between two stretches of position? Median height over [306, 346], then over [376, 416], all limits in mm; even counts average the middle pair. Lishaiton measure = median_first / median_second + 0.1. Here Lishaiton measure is 1.03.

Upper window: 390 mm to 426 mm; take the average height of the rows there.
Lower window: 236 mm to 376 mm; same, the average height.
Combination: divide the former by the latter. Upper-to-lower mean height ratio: 1.09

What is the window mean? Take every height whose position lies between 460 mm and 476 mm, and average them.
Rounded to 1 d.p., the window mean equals 13.6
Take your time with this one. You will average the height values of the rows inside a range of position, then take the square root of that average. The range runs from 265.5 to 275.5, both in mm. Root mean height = 3.80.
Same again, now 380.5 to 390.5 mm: 3.93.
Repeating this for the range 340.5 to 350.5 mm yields 3.74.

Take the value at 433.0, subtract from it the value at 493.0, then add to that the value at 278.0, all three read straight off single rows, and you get 17.1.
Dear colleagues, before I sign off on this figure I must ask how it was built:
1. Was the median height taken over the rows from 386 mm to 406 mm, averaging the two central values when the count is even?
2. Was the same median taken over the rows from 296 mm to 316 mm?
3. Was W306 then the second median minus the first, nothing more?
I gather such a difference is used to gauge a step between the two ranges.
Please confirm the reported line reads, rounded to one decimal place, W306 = -1.7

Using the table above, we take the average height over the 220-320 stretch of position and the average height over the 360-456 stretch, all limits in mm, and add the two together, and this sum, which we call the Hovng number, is 30.2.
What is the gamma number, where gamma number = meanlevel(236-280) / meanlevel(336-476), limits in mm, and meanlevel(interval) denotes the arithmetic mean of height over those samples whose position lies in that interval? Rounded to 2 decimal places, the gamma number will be 1.00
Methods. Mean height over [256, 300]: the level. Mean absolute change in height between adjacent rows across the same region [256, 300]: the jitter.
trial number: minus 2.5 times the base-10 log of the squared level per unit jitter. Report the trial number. -6.2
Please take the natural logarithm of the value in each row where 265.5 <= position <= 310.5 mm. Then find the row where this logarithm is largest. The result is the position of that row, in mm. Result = 293.0 mm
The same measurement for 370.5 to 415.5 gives 398.0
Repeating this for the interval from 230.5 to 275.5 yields 238.0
